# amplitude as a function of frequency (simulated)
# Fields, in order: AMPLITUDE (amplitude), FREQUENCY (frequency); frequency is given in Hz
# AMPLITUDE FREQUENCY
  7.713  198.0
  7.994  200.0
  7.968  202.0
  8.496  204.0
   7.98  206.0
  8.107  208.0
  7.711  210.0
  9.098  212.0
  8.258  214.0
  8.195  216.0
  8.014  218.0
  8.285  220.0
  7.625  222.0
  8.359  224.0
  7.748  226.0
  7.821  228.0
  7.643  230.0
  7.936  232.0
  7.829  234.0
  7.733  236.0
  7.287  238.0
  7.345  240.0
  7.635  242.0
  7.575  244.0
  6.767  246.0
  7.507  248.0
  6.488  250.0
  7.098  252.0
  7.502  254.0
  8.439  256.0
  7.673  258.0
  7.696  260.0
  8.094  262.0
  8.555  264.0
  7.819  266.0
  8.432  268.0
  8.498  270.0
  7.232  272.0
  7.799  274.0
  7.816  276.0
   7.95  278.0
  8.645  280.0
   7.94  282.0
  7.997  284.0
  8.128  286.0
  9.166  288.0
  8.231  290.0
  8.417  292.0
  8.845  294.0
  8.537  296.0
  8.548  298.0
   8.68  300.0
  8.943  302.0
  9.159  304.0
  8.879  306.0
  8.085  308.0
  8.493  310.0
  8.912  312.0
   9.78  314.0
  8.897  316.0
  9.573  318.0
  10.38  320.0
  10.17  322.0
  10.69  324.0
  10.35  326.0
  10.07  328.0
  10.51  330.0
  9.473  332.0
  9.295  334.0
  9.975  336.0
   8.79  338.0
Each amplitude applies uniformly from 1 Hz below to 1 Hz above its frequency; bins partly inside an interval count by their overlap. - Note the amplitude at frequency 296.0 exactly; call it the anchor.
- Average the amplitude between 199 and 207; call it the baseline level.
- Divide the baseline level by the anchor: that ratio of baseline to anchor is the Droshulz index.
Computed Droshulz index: 0.95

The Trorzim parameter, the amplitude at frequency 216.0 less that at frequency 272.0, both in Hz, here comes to 1.0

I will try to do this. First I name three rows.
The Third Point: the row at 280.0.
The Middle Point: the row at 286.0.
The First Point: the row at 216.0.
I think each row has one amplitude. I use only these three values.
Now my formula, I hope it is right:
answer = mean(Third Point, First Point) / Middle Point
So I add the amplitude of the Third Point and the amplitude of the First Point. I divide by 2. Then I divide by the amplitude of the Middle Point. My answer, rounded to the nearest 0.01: 1.04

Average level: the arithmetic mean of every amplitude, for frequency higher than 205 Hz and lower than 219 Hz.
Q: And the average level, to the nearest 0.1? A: 8.2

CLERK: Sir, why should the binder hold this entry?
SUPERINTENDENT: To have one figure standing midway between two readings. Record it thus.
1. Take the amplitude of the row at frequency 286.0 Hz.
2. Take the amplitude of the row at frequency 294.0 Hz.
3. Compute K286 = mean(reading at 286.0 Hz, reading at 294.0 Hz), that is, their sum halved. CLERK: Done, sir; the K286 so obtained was 8.49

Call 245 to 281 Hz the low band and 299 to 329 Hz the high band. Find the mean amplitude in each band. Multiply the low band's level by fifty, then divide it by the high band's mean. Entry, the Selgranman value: 41.4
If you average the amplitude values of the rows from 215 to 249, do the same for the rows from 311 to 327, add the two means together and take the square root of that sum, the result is 4.19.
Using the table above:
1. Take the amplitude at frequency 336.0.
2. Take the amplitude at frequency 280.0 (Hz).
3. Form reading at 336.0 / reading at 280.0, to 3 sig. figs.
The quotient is 1.15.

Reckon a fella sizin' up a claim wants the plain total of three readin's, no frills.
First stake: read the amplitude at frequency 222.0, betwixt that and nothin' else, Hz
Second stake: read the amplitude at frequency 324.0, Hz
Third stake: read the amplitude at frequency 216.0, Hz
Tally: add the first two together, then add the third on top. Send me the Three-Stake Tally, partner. 26.5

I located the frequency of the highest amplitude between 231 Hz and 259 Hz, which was 256.0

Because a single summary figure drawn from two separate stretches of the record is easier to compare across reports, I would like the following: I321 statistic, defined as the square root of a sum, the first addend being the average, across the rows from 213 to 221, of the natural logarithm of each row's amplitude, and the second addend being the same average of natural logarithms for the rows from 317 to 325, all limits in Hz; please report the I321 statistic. 2.10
